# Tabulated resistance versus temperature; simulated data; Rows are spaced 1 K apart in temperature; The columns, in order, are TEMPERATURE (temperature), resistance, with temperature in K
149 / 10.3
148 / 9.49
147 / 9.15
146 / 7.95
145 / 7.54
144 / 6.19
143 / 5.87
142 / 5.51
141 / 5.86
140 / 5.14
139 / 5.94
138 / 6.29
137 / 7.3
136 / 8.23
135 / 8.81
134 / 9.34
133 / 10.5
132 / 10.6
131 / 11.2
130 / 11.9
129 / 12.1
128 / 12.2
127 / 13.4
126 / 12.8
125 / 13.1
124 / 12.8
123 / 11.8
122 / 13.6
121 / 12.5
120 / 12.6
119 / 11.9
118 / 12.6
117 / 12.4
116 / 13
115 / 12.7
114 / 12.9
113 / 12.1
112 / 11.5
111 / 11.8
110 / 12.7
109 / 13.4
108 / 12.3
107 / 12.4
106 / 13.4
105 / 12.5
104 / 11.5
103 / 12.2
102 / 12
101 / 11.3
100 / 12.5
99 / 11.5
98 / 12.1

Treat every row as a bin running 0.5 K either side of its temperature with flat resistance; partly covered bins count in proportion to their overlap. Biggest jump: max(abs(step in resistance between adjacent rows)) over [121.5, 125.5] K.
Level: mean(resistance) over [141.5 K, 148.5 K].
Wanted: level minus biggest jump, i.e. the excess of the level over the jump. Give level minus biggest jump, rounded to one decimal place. 5.6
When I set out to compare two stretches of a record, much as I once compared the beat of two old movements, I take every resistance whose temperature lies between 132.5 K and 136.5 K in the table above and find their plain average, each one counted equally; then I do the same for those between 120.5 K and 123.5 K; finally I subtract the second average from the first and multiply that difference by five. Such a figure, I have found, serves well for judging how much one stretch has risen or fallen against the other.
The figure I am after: -17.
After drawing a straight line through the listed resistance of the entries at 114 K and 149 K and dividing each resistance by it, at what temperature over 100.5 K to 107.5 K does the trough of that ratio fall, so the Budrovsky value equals 101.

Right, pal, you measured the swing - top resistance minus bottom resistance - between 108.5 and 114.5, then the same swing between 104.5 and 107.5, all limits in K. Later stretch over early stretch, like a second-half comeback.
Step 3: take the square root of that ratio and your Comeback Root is 1.38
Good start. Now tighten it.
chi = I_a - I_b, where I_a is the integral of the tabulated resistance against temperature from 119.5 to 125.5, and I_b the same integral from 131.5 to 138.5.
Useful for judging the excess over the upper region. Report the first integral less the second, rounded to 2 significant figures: 15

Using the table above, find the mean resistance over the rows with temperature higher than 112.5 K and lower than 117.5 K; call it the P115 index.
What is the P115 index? 12.6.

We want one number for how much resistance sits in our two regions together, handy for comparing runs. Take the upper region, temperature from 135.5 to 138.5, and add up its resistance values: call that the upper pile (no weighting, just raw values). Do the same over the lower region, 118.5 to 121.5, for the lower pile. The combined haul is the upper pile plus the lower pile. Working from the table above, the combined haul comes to 59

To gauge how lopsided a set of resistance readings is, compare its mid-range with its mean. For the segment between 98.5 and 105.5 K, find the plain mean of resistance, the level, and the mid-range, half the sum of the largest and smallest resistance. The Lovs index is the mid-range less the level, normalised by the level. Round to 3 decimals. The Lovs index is -0.002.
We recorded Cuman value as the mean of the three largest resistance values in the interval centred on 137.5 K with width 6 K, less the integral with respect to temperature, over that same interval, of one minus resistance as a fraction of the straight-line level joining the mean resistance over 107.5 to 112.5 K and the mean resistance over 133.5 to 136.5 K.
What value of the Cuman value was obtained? 7.0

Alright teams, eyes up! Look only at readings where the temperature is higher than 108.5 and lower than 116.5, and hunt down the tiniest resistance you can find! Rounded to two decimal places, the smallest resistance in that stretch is 11.50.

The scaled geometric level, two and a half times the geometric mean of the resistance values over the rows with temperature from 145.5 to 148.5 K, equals 22.1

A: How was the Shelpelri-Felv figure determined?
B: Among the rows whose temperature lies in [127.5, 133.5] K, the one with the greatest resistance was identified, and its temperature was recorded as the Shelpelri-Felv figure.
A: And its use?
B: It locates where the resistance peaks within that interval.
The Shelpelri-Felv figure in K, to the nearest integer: 128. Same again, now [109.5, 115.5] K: 114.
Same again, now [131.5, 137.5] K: 132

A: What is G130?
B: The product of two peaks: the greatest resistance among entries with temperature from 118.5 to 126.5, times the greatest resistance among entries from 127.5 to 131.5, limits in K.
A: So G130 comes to 166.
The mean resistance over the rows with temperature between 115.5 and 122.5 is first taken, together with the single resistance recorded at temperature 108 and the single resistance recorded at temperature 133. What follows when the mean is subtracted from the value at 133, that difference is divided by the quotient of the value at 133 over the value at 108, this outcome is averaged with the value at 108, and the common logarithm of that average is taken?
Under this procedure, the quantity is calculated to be 0.69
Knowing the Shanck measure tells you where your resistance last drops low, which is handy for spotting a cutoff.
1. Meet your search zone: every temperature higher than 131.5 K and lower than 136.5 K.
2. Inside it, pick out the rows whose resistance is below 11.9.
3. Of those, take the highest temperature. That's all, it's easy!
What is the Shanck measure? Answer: 136 K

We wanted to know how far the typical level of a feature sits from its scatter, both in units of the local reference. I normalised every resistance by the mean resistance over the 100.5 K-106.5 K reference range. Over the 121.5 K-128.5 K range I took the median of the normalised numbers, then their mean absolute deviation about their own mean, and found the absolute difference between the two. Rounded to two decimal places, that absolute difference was 1.01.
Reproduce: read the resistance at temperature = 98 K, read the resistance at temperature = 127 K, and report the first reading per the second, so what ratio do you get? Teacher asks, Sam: 0.90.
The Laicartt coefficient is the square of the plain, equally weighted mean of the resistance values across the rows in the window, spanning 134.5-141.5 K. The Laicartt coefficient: 46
